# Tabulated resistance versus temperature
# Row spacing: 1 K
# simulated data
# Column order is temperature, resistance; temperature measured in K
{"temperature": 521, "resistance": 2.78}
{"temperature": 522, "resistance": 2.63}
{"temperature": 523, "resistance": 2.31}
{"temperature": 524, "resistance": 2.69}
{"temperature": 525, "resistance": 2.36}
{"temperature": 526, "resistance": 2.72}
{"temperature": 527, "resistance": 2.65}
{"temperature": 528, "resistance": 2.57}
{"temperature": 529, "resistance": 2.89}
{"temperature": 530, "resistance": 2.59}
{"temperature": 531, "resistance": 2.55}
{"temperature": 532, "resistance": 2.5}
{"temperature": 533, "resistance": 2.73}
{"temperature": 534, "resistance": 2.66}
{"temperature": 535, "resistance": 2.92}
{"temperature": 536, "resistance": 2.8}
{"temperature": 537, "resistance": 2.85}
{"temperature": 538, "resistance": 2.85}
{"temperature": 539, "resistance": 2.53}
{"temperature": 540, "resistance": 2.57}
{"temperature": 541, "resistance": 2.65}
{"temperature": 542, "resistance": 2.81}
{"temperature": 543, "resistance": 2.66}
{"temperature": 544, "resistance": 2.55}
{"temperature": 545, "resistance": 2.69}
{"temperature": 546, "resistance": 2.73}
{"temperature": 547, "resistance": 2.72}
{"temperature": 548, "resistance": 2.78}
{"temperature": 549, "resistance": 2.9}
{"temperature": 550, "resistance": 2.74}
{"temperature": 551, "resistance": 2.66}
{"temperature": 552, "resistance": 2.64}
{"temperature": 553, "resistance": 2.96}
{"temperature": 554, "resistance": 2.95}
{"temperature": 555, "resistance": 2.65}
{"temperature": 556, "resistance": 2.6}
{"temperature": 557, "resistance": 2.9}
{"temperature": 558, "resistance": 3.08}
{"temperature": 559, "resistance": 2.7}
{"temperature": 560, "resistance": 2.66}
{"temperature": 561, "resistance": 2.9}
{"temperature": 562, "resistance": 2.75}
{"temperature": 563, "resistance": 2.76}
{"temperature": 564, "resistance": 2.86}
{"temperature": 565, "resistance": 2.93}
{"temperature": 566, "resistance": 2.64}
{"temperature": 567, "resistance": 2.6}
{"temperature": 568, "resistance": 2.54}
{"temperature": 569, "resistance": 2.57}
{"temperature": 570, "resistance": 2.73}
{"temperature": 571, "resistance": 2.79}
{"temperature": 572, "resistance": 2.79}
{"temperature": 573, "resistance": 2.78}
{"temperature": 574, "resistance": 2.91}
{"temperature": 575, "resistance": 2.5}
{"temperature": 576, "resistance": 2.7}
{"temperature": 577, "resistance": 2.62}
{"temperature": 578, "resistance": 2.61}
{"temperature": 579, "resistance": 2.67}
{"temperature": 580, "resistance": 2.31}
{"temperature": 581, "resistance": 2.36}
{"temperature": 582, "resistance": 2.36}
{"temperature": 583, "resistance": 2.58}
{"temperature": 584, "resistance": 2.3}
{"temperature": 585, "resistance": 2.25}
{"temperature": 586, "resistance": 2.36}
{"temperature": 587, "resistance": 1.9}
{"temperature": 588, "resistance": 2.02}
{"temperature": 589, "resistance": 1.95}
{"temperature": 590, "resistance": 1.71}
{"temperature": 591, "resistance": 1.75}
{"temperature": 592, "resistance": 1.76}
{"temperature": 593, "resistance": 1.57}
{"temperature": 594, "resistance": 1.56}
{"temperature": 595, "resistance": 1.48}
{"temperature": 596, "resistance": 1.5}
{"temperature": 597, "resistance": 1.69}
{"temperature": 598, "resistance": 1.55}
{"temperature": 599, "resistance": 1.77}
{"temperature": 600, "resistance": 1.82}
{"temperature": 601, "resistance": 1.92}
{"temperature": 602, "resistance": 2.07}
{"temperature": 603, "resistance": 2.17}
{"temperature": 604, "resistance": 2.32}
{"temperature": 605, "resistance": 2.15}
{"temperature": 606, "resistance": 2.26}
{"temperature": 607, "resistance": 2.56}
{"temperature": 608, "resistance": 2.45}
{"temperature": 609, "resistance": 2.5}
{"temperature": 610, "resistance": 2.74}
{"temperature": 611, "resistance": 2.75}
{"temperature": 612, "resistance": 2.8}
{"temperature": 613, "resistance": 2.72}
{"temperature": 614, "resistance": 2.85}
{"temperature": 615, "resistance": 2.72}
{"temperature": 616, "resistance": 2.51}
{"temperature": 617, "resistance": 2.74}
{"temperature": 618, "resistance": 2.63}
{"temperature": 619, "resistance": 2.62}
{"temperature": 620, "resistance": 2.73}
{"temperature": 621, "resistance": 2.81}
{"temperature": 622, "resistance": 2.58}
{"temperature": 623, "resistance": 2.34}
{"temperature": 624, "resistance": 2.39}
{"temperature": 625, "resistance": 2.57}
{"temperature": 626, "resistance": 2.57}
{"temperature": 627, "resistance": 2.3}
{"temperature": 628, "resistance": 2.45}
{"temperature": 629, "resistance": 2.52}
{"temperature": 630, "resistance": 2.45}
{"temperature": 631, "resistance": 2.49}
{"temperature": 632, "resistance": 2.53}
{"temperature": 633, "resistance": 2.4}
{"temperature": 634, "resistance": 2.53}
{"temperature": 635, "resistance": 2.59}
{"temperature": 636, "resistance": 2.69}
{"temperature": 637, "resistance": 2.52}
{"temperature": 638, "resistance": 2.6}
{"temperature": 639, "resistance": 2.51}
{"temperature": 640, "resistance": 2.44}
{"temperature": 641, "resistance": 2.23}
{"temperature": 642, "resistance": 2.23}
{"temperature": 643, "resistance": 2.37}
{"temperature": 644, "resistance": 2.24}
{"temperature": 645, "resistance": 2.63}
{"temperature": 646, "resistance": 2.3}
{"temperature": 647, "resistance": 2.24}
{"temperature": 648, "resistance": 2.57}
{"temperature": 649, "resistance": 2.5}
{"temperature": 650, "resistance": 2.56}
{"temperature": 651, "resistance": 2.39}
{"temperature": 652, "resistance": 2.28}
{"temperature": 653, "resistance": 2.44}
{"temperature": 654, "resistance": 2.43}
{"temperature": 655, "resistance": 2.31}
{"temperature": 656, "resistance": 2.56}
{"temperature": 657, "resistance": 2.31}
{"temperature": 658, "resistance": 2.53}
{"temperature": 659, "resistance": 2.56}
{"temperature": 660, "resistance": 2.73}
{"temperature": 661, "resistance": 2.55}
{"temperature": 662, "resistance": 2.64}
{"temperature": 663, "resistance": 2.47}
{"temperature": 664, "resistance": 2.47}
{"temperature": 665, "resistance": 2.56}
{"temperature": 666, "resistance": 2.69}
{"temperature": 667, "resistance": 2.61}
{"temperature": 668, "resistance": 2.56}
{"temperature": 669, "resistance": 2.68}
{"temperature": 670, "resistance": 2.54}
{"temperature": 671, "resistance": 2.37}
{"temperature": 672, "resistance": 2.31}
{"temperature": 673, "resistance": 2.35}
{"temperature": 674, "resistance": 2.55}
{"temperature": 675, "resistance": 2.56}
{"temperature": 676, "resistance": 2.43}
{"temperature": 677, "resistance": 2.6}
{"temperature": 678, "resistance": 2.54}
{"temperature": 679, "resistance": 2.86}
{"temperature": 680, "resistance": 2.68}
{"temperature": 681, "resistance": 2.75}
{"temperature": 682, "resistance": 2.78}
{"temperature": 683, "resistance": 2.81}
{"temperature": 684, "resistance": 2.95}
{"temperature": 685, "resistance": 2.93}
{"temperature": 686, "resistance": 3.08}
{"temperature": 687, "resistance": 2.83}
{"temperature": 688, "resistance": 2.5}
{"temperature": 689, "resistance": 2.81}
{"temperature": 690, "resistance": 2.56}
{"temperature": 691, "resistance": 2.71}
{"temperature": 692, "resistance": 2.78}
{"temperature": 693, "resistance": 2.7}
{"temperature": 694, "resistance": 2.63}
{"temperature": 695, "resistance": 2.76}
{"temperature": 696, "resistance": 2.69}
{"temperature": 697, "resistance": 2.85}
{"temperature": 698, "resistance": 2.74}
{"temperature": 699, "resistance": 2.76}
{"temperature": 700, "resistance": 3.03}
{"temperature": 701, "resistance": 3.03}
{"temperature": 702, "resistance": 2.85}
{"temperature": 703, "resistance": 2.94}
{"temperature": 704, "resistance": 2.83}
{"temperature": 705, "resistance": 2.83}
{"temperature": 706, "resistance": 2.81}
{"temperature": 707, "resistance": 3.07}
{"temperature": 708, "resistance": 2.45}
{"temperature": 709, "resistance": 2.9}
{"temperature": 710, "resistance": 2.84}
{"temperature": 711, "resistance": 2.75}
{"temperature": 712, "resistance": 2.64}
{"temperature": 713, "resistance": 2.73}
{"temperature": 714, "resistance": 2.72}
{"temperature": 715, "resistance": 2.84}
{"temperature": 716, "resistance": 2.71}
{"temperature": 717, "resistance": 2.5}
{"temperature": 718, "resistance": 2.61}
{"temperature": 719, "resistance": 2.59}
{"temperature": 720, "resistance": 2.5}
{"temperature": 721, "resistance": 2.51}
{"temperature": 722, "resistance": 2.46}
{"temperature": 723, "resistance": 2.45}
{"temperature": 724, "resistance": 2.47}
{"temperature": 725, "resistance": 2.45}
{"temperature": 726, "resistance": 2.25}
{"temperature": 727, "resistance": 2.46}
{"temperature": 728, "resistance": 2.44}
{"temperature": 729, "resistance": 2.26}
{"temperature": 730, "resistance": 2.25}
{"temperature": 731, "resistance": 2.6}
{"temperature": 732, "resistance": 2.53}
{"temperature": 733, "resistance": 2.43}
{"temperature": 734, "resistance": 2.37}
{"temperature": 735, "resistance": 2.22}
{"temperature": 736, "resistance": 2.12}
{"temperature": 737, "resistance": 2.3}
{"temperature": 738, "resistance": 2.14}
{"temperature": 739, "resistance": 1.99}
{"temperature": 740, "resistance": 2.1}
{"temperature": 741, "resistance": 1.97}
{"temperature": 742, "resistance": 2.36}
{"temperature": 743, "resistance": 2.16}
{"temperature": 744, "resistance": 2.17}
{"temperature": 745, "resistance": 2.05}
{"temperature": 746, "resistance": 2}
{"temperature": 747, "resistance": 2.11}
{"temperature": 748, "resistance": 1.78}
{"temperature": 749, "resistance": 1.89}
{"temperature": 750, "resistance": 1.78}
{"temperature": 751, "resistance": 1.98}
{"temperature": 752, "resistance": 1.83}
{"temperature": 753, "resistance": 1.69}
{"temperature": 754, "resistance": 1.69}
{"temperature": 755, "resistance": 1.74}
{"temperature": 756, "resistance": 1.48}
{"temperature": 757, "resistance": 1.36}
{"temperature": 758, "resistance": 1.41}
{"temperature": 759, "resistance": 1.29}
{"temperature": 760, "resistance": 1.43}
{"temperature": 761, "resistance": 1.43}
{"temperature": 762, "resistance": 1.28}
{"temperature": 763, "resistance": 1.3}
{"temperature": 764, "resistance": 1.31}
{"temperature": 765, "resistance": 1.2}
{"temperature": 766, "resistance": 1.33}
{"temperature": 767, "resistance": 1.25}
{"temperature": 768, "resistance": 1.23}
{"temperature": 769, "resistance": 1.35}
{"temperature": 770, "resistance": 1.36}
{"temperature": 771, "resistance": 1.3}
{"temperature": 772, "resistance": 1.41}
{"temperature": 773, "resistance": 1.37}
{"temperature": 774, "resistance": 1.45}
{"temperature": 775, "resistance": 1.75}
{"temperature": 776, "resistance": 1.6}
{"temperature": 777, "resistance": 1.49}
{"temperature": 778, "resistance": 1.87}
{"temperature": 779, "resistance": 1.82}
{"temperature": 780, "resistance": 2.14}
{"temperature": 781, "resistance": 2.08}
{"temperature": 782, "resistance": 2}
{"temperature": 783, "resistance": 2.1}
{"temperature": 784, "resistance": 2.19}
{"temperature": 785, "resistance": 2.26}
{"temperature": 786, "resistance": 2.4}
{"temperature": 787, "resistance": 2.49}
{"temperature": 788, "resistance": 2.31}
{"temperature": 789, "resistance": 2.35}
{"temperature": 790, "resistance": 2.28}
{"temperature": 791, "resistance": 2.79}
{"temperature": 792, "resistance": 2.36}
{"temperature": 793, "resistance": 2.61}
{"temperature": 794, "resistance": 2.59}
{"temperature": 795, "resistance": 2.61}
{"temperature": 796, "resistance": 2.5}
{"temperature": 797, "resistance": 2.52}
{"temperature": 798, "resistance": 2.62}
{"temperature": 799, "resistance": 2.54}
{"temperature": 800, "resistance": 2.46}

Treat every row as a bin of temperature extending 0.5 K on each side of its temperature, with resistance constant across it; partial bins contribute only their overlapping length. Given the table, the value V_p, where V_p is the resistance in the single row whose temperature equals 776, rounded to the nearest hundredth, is 1.60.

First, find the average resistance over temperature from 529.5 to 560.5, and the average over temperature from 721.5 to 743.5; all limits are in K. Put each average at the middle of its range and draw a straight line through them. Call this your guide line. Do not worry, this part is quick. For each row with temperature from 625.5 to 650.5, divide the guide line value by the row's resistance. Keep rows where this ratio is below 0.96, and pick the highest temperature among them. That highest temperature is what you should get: 645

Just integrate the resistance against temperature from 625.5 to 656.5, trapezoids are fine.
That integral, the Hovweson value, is 76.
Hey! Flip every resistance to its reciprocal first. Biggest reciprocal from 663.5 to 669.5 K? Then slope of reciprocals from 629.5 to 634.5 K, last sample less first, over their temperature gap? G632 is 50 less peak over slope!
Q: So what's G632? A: 175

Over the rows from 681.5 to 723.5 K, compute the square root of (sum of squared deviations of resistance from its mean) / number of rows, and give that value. 0.17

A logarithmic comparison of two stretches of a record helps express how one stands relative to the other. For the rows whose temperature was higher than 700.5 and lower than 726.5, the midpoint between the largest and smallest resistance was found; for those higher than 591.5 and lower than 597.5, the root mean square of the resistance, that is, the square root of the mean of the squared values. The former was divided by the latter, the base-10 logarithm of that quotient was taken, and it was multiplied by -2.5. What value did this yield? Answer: -0.55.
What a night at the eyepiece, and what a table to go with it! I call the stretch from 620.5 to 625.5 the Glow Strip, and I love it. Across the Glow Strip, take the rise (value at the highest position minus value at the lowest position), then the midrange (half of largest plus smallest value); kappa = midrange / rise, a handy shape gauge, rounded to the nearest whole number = -11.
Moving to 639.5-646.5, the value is -17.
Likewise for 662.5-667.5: 18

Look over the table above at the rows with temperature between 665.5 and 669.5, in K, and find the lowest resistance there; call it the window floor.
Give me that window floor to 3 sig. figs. 2.56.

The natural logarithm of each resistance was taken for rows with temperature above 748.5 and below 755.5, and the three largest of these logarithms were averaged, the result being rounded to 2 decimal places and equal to 0.64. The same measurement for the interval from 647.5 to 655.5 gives 0.93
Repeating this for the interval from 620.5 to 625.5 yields 0.97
